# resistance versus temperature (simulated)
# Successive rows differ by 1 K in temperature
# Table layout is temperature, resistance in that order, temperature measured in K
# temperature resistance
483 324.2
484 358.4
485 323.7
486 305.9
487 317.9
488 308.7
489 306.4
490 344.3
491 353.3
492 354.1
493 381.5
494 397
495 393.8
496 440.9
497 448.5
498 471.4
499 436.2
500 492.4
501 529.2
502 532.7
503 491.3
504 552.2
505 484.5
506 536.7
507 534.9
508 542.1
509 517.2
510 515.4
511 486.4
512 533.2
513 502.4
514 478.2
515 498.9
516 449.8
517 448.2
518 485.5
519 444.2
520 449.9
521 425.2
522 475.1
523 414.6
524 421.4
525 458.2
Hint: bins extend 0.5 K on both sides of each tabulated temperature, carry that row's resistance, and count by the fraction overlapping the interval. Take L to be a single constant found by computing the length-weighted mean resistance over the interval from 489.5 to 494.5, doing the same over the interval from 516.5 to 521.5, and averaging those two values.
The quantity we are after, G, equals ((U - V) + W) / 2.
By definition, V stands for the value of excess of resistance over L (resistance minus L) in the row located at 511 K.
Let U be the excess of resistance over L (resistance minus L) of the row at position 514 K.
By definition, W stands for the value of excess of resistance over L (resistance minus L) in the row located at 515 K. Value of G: 41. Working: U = 70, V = 78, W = 91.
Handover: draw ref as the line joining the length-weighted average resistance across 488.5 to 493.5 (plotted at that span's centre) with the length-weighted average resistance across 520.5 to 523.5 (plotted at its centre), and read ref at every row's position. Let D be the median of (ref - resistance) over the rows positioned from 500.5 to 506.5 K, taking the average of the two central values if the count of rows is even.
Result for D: -149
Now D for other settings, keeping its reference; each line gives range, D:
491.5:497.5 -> -37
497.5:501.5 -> -111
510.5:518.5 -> -72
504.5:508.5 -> -142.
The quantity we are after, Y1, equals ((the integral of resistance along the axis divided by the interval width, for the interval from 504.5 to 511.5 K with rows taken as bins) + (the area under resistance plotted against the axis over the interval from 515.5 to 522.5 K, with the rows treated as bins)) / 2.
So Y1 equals 1847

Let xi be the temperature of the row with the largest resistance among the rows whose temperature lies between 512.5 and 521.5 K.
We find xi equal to 513 K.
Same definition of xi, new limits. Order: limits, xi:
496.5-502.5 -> 502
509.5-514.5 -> 512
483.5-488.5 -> 484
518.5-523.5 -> 522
